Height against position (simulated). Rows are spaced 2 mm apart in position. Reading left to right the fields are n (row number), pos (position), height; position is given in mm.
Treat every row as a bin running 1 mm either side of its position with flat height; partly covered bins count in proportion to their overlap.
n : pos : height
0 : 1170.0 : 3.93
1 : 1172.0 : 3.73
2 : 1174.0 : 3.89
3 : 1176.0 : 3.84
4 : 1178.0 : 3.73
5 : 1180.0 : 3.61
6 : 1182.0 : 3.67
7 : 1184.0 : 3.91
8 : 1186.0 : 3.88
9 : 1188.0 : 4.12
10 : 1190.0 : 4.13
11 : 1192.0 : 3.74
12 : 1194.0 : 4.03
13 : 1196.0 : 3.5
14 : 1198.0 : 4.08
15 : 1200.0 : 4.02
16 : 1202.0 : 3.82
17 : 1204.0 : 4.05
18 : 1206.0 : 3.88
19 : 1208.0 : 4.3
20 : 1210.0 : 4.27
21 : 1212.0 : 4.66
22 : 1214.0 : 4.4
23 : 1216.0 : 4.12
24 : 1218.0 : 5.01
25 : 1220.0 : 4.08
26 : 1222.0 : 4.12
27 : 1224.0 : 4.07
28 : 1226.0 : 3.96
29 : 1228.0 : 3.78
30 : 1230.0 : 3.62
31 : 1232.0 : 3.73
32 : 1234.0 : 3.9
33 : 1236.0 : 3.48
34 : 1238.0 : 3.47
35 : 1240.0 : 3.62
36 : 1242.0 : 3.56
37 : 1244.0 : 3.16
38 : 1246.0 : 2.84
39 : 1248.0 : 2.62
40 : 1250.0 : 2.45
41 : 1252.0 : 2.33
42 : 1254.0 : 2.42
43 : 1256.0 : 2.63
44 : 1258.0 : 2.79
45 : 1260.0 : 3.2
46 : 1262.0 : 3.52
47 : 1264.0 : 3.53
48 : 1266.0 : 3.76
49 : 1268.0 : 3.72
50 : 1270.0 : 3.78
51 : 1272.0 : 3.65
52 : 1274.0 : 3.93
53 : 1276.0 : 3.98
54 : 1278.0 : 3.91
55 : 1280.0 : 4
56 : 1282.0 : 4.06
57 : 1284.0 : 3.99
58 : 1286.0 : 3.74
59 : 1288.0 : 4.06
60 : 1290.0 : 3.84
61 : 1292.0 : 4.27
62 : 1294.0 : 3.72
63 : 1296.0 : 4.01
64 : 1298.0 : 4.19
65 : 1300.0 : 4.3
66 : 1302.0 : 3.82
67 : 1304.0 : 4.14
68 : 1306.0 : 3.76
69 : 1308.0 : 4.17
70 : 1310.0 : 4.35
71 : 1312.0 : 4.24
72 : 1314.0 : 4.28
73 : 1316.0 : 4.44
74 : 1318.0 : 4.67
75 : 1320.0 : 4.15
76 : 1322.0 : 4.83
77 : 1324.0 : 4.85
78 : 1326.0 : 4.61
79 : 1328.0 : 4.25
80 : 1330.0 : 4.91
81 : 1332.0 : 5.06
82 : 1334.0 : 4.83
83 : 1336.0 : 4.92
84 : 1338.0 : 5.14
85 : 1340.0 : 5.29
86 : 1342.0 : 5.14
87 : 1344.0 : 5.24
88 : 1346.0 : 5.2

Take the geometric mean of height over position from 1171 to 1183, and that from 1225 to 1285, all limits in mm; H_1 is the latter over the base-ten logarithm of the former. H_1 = 5.9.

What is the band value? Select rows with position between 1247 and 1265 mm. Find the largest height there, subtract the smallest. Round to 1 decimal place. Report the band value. 1.2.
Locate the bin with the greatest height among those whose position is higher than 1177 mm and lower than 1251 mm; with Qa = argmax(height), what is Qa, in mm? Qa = 1218.0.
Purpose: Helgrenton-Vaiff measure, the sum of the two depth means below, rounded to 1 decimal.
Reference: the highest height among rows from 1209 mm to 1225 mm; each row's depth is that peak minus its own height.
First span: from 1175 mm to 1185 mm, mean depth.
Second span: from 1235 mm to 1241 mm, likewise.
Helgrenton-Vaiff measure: 2.7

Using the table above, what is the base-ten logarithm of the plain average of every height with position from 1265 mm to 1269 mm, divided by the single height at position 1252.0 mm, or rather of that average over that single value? 0.21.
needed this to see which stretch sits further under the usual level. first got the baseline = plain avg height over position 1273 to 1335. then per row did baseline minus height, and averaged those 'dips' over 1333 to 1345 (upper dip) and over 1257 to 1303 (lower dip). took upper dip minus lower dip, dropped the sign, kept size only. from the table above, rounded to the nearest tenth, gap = 1.3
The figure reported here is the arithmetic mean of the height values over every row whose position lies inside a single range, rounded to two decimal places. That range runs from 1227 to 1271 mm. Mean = 3.27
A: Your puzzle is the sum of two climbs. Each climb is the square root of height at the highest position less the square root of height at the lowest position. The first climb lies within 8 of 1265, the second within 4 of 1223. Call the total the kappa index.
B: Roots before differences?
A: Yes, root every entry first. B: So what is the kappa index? 0.21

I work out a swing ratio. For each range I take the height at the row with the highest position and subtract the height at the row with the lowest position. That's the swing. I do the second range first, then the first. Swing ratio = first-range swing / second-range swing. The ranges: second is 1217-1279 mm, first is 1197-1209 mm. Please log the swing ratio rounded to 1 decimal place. -0.2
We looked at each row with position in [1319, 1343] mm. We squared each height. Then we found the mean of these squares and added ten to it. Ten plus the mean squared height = 33.5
